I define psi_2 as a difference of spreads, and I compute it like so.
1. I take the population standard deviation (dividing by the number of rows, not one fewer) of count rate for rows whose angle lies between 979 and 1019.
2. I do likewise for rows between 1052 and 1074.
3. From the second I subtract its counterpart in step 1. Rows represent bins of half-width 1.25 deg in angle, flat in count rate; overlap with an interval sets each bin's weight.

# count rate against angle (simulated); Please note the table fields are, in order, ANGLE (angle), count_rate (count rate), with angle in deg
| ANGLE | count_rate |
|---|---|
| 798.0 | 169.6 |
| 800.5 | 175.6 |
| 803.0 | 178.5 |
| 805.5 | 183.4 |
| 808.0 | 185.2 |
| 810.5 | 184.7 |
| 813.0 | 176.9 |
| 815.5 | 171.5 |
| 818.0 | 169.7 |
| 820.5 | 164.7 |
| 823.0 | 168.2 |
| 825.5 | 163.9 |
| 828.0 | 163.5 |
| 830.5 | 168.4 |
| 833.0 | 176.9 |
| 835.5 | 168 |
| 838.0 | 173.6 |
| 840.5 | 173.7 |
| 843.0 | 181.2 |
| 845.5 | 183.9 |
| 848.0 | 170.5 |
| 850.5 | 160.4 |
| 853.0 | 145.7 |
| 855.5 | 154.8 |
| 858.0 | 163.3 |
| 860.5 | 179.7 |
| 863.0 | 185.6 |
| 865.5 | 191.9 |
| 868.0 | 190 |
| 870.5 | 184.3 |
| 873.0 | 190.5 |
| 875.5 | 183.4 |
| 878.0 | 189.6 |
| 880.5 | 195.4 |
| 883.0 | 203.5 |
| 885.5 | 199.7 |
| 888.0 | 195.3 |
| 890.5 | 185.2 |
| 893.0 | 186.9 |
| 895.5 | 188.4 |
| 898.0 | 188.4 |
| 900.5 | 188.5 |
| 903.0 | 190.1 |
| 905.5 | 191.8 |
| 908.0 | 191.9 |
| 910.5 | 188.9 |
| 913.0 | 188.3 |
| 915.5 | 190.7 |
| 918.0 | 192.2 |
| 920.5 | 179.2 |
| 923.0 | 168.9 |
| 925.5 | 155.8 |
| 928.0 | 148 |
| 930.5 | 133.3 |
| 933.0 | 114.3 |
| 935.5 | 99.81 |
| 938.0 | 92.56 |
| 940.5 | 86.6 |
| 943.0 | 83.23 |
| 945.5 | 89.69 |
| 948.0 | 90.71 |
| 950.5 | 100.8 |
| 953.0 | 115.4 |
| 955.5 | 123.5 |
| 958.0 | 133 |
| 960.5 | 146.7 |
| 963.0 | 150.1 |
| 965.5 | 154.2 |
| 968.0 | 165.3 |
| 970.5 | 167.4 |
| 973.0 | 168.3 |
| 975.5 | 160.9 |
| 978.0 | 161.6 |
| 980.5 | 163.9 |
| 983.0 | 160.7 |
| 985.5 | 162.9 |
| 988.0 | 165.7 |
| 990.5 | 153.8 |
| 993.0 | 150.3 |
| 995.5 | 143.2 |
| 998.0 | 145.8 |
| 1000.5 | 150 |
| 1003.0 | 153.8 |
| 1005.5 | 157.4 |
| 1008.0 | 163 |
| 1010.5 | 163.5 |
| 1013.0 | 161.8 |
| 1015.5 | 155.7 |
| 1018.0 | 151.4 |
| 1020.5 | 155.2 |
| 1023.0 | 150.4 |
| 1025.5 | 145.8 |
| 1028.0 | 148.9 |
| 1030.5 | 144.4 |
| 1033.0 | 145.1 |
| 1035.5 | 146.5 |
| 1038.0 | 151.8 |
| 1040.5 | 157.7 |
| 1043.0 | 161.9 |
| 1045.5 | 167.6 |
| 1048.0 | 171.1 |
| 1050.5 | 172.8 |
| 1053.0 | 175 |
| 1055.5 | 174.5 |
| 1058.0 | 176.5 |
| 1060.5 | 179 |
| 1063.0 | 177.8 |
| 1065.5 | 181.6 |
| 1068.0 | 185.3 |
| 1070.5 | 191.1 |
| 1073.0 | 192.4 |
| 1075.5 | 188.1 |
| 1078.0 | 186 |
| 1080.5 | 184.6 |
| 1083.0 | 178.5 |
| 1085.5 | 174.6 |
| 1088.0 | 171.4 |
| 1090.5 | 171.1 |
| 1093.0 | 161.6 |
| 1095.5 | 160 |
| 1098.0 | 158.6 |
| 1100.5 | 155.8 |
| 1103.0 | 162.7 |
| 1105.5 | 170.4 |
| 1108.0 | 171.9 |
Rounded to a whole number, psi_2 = 0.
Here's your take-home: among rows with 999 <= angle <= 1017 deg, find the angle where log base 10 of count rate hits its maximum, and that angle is 1010.5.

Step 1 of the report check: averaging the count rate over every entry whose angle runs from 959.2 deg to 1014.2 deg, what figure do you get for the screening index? 158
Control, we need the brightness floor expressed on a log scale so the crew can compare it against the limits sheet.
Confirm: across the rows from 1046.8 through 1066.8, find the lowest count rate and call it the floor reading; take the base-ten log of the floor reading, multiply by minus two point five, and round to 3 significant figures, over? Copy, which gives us -5.58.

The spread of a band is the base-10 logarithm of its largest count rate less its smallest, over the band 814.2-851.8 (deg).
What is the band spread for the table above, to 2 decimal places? 1.37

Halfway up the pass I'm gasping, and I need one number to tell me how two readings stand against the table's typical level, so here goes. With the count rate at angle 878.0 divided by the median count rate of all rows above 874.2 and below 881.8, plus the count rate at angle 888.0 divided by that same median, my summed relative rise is 2.03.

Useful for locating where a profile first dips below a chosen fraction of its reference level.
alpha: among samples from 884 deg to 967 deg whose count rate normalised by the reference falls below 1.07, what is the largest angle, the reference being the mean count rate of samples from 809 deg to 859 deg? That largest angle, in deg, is 965.5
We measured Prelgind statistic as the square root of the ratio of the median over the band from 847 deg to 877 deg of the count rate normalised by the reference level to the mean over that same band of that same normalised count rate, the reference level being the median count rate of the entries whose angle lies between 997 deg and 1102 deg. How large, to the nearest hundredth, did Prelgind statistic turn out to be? 1.02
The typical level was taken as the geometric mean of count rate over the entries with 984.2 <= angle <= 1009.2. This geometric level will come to 154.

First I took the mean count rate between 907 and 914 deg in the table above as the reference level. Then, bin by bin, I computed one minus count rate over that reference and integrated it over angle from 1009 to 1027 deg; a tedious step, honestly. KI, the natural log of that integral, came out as 1.2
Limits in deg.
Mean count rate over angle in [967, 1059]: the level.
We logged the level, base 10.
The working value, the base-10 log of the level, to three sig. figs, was 2.20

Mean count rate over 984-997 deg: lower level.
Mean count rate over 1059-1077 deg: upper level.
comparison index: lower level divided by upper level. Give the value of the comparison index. 0.84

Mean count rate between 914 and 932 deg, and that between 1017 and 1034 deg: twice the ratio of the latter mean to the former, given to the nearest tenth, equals 1.8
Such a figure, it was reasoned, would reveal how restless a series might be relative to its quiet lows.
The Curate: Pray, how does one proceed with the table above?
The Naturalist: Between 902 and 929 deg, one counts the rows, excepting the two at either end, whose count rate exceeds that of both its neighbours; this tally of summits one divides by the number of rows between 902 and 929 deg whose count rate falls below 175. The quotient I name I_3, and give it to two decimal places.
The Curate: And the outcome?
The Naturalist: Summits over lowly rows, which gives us 0.67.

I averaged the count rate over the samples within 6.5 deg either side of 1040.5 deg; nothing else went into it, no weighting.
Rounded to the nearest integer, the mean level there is 157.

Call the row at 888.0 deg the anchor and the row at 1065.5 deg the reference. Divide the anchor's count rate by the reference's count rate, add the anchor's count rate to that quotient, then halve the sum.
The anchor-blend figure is 98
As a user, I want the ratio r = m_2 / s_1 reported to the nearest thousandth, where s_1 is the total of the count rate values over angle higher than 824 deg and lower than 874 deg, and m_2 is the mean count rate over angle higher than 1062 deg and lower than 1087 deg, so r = 0.053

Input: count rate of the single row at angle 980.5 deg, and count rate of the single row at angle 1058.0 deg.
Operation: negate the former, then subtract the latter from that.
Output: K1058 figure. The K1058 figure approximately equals -340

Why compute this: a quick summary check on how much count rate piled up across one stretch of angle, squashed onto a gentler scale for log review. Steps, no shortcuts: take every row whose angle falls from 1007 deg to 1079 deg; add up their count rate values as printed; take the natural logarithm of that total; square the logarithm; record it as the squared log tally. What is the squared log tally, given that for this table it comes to 72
